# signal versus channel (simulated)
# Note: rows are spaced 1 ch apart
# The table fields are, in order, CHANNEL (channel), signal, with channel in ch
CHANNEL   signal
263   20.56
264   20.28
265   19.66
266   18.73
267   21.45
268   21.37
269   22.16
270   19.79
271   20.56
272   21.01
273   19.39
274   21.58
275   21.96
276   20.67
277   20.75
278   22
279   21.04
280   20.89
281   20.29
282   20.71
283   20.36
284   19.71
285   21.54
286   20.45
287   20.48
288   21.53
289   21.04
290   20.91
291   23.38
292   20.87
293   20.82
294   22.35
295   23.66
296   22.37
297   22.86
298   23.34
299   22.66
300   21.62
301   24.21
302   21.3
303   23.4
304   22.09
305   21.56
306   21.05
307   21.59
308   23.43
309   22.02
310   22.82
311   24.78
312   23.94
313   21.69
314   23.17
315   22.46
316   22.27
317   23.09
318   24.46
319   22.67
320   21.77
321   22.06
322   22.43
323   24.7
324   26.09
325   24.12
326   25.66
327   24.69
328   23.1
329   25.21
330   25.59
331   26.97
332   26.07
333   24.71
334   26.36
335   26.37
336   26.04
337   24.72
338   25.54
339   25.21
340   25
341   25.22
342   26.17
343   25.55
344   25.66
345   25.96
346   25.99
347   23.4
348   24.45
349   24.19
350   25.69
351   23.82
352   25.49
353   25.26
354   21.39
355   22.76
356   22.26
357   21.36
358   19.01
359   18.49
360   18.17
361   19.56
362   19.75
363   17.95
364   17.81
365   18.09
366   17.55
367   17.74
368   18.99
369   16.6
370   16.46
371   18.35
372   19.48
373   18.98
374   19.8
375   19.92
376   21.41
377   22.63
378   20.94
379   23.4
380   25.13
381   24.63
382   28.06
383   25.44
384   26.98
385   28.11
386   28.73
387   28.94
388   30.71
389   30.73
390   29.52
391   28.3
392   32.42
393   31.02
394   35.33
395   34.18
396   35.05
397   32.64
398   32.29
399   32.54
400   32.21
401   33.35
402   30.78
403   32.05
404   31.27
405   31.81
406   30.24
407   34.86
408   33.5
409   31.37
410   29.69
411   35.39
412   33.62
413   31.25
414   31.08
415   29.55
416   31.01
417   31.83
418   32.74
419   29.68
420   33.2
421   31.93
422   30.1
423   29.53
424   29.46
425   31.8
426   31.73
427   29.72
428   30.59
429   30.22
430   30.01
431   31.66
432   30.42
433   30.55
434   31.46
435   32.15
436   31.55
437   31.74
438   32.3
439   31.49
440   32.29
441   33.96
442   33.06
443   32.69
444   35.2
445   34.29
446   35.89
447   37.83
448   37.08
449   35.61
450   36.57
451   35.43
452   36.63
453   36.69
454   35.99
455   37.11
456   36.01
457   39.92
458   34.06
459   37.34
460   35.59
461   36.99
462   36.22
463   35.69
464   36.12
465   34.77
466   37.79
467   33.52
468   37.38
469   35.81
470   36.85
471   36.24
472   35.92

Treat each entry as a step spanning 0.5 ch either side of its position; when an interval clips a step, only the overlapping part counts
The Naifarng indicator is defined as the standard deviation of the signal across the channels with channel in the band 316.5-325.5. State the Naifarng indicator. 1.4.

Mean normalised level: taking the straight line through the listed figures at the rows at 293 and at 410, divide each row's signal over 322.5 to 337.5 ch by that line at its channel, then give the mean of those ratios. 1.07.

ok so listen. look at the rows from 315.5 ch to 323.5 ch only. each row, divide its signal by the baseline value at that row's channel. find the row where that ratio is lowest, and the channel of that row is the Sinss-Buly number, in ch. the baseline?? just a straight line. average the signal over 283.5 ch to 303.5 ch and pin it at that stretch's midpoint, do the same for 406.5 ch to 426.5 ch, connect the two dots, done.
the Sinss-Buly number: 320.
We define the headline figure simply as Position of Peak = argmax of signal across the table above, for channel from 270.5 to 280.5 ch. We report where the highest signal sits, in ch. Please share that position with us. 278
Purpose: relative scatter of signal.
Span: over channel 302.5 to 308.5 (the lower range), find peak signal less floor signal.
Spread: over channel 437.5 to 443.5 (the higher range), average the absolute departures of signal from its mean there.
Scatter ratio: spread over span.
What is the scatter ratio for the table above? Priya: 0.25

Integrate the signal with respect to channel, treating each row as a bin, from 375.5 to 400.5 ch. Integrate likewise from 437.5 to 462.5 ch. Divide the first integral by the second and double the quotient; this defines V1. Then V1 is 1.6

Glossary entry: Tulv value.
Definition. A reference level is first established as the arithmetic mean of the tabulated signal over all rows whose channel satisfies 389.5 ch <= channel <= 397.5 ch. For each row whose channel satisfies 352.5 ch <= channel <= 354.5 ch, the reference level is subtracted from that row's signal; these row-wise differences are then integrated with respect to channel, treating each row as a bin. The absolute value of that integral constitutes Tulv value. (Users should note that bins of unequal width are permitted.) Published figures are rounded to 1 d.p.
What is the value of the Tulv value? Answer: 18.0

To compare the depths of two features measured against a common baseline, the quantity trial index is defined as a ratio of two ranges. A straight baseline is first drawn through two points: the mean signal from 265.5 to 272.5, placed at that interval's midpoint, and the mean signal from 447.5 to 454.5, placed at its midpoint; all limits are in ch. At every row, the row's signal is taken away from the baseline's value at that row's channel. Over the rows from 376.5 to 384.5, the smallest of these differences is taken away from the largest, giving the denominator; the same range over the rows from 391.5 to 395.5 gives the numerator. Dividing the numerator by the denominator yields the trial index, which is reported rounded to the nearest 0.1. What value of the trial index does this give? 0.6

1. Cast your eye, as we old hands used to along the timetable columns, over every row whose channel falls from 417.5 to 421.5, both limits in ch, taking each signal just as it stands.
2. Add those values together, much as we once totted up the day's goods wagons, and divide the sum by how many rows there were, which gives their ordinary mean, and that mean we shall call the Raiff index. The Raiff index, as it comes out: 31.9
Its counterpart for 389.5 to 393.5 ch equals 30.3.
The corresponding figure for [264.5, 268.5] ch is 20.3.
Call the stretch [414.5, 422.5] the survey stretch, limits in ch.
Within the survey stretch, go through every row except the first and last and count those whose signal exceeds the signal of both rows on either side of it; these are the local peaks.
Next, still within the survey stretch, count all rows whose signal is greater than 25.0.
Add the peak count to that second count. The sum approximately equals 10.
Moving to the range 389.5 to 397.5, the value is 11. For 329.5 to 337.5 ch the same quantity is 8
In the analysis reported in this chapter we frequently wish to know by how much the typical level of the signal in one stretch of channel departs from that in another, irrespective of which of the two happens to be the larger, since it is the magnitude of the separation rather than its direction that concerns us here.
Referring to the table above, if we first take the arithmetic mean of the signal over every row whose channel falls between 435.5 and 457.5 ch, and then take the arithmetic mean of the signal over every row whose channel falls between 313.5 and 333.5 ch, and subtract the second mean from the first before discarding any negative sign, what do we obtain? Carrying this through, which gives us 10.9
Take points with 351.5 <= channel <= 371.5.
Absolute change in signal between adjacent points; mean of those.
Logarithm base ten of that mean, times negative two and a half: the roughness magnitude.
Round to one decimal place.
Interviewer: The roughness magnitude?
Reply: -0.1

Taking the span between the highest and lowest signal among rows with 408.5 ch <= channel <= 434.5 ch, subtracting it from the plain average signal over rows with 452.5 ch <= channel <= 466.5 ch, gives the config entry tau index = 30.5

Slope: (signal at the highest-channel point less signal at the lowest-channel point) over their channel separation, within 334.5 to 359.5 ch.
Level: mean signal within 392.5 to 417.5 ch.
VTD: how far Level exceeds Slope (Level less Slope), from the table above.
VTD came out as 33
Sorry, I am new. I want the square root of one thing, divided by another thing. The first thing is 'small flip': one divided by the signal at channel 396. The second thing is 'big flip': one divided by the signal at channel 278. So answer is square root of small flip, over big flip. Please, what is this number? 3.72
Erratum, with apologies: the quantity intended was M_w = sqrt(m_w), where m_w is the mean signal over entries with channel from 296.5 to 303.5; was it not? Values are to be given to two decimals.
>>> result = 4.77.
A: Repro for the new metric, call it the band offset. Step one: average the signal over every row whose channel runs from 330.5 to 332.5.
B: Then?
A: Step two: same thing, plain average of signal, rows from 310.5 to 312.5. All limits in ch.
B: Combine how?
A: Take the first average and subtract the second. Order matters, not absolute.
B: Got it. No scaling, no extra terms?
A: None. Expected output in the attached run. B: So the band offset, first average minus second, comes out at 2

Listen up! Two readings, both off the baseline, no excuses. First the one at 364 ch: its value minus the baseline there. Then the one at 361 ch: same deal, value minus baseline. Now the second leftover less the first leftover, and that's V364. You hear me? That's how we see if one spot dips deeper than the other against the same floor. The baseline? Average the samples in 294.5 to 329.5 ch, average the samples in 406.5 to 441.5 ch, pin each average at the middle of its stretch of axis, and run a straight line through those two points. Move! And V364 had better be 2.0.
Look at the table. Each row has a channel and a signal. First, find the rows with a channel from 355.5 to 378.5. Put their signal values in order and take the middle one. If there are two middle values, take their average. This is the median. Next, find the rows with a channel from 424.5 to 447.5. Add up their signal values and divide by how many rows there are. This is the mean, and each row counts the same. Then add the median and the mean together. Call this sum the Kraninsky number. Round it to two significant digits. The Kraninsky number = 51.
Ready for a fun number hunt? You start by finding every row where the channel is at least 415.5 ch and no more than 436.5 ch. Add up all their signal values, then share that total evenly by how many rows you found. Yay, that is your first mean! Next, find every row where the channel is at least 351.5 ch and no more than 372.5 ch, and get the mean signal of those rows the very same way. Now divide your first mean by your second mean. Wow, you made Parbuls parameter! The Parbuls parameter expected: 1.58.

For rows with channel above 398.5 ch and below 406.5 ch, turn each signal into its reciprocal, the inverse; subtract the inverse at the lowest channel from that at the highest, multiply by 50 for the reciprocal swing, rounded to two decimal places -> 0.12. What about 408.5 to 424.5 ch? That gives 0.10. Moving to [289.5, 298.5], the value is -0.25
